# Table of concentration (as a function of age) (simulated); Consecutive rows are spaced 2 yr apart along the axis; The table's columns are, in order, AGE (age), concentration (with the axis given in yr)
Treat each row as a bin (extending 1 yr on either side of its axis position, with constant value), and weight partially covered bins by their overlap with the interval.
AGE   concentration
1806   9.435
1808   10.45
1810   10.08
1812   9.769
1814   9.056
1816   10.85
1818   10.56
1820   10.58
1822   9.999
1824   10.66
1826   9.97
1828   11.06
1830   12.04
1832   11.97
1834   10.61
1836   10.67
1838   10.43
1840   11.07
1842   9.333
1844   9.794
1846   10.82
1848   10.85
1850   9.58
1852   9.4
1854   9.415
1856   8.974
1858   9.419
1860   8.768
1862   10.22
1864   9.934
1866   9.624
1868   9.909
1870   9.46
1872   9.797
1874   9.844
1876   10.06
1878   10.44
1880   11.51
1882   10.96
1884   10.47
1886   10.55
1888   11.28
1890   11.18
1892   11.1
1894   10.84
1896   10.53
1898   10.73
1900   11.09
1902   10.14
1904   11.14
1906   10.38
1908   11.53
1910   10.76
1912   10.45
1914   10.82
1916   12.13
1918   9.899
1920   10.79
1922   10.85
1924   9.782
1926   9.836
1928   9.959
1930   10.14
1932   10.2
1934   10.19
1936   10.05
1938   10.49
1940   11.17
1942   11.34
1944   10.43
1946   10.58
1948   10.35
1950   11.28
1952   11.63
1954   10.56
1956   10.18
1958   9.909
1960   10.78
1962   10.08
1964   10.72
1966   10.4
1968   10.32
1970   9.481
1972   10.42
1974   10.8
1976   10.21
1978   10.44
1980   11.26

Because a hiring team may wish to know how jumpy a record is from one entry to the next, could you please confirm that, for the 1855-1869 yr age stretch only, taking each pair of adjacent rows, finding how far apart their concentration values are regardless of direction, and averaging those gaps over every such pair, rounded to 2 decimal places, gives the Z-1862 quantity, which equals 0.57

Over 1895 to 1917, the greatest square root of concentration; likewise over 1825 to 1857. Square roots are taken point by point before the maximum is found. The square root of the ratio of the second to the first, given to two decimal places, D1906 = 1.00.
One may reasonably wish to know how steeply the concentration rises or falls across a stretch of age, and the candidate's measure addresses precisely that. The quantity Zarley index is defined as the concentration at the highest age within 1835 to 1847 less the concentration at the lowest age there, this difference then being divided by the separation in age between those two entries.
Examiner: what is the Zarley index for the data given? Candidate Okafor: 0.015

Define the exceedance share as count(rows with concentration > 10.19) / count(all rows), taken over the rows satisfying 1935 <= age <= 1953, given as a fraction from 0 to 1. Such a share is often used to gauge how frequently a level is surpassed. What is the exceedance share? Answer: 0.89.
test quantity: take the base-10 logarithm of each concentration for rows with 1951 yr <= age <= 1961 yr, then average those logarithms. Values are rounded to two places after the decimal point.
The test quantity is 1.03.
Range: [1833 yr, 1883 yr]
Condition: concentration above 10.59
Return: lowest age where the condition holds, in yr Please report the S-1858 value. 1834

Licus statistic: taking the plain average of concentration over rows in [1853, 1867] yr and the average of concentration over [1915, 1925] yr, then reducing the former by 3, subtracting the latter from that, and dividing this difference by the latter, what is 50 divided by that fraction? -127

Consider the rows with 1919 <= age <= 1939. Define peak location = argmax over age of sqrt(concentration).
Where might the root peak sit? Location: 1922 yr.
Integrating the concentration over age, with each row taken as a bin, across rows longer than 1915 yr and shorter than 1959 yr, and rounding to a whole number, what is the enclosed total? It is 463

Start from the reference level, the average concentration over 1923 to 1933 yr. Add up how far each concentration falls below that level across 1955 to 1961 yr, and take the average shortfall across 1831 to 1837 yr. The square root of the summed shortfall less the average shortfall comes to 0.43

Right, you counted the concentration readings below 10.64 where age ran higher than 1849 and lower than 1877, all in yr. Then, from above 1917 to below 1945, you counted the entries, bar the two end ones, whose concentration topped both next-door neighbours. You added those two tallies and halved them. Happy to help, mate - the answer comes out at 8.5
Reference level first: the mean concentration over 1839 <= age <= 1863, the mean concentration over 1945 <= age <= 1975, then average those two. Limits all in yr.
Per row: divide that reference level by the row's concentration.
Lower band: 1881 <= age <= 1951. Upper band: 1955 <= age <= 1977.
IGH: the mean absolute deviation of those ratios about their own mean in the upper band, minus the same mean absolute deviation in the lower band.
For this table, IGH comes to -0.010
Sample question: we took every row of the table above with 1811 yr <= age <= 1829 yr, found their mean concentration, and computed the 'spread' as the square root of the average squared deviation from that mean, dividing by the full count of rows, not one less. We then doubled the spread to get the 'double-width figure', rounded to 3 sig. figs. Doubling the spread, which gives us 1.19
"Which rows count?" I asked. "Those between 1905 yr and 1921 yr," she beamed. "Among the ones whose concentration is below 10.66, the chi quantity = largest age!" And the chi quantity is 1918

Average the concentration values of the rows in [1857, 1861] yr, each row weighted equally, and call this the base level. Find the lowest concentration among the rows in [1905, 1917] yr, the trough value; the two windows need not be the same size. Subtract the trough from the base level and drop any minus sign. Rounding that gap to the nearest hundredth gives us 1.29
